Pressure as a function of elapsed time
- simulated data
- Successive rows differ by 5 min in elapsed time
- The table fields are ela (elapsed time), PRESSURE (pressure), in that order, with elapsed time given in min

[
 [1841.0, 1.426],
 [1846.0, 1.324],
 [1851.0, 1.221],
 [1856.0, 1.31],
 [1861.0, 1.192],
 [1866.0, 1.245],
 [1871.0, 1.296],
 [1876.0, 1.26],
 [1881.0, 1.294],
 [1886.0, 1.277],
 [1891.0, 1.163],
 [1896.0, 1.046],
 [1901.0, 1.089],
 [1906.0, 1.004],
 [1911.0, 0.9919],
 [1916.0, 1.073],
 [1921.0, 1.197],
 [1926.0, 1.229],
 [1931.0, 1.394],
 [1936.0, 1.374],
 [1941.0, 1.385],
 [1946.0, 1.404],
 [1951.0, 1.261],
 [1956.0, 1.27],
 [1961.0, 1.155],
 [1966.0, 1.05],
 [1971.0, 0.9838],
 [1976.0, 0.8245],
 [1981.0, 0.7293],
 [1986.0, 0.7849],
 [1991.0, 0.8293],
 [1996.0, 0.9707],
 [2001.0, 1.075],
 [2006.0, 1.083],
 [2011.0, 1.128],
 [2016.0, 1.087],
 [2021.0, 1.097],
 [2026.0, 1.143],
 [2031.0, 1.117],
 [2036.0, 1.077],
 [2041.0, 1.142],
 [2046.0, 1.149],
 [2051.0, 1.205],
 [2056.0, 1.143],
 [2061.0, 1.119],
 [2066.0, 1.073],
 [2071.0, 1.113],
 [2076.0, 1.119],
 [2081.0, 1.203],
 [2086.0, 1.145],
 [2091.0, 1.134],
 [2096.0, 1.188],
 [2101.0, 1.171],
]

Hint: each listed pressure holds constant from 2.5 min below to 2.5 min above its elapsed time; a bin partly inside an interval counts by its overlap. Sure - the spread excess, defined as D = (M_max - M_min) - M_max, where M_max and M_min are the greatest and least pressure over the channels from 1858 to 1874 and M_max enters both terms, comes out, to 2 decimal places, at -1.19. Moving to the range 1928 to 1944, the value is -1.37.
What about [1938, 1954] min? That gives -1.26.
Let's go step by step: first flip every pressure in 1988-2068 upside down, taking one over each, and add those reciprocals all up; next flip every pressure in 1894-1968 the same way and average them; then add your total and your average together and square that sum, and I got 244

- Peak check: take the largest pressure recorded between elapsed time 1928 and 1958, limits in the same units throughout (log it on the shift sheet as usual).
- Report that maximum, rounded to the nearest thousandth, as 1.404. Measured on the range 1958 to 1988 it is 1.155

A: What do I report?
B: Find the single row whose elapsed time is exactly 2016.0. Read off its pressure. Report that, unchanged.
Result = 1.087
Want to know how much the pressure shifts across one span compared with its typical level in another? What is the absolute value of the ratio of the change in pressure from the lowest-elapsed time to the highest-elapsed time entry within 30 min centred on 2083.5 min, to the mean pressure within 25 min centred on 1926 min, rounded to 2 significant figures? 0.060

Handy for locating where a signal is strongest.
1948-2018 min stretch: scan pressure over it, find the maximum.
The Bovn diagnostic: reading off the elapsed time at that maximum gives 1956.0 min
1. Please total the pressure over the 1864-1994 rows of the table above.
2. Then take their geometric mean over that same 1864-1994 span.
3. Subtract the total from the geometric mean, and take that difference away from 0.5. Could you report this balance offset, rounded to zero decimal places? 29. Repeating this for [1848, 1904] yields 13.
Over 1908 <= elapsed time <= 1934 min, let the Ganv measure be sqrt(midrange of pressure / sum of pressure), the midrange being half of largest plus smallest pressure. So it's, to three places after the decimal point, 0.450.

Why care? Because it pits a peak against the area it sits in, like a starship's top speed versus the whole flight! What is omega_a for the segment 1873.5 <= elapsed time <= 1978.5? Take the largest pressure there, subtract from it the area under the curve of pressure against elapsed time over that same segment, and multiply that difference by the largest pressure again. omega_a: -172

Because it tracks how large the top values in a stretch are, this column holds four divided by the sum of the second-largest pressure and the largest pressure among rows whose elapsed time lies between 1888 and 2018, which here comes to 1.43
